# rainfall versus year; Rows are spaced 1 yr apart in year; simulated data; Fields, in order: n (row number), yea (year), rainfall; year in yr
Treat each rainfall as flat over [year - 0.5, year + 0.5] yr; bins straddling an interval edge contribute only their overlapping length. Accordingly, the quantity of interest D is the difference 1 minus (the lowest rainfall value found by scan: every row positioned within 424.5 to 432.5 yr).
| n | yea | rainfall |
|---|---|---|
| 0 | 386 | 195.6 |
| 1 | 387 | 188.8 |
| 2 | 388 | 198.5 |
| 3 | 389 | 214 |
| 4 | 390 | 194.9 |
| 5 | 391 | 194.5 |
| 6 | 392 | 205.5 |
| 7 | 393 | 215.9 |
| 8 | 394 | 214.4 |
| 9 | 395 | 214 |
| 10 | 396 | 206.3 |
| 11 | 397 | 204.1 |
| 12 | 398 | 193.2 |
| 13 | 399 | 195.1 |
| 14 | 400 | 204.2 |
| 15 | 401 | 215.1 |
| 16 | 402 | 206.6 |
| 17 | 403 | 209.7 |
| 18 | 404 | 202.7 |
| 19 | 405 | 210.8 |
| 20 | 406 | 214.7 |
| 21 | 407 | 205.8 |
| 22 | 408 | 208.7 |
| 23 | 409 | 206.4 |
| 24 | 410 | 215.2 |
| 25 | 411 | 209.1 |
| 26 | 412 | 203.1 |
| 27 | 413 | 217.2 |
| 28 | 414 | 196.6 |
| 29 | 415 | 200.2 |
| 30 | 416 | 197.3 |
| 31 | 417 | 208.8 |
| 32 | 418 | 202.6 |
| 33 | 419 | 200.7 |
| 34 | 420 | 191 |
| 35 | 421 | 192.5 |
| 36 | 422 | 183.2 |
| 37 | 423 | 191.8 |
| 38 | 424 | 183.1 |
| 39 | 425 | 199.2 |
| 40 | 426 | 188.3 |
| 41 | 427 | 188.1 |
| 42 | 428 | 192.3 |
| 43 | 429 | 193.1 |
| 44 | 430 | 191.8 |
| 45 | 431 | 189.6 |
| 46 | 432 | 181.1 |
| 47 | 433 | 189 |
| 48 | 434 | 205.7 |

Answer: -180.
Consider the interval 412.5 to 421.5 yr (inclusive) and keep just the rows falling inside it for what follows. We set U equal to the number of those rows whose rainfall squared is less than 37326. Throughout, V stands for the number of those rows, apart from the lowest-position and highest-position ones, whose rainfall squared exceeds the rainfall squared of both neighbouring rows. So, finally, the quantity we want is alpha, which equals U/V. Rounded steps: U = 2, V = 2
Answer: 1.0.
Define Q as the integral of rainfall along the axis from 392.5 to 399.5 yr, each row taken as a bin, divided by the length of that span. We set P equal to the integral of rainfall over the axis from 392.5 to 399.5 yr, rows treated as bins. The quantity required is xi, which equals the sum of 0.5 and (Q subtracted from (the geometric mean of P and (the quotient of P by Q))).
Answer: -105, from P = 1443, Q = 206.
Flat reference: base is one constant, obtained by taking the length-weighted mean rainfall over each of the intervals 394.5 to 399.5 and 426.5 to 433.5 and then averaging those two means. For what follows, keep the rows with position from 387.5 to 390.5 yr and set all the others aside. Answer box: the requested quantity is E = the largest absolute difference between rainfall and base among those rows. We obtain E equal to 18.1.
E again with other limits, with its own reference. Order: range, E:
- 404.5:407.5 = 18.8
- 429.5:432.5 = 14.8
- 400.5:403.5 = 19.2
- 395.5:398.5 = 10.4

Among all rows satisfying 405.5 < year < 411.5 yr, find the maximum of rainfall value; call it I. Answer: 215.2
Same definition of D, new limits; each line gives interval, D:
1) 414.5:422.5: -182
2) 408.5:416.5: -196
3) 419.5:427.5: -182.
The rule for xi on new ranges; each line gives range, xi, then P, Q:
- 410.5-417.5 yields -104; 1432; 205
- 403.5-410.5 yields -107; 1464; 209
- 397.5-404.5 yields -103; 1427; 204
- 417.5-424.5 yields -95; 1345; 192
